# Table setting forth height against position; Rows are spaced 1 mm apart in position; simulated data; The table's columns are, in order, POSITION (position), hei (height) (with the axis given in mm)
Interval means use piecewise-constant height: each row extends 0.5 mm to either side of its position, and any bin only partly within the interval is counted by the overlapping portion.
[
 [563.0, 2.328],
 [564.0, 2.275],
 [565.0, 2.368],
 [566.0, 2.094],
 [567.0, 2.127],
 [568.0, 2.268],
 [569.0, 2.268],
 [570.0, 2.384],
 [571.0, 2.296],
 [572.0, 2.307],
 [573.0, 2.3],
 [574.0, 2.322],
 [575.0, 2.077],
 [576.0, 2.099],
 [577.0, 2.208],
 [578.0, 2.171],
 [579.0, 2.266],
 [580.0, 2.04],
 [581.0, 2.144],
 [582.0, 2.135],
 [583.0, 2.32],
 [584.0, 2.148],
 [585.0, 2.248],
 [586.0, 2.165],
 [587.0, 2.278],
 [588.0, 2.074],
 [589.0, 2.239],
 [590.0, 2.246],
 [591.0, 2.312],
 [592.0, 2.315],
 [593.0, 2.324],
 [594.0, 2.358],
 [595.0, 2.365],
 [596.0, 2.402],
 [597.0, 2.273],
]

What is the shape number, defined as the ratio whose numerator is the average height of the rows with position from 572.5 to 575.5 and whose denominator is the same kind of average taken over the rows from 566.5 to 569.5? 1.01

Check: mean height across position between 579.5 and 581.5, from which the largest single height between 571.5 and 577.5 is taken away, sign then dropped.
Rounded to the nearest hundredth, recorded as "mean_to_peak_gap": 0.23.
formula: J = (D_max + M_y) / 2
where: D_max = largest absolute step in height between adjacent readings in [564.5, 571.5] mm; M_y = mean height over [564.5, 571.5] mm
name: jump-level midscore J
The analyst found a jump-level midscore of 1.27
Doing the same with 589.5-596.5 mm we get 1.20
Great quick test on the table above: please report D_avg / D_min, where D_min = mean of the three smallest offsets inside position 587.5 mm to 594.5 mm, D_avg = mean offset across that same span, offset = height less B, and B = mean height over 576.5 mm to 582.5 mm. 4.1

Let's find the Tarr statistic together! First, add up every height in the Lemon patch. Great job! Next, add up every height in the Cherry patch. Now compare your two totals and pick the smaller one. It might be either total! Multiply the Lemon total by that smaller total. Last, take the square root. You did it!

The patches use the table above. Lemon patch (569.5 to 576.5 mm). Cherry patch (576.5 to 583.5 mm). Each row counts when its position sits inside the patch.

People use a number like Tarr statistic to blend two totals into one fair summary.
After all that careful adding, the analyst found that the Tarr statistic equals 15.53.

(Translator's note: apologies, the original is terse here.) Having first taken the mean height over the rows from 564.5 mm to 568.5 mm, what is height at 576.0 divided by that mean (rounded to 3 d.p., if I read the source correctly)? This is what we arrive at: 0.948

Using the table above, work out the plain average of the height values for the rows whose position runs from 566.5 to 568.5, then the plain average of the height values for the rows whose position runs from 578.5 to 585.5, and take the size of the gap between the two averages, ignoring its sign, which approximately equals 0.01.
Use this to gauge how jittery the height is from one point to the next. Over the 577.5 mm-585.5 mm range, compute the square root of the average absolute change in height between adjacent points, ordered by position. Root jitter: 0.36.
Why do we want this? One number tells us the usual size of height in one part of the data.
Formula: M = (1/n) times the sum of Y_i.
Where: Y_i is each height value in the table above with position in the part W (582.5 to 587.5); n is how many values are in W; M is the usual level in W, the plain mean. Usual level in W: 2.23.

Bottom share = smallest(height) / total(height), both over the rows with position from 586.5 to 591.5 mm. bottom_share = 0.186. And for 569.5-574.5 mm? 0.198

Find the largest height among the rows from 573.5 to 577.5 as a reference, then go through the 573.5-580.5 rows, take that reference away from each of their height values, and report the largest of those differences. 0.000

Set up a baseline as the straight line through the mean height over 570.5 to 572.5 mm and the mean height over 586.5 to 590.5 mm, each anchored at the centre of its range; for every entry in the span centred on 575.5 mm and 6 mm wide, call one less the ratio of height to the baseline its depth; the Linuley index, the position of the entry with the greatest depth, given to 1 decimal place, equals 575.0 mm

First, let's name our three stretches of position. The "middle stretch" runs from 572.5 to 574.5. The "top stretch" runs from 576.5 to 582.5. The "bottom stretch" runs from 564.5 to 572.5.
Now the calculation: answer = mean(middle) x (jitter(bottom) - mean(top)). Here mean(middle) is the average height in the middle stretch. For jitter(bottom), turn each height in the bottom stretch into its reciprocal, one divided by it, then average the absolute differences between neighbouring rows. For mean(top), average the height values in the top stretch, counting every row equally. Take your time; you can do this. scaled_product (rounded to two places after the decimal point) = -4.95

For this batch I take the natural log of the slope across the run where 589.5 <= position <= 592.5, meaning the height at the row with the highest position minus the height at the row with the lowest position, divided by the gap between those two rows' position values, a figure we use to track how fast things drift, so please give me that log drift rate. -3.4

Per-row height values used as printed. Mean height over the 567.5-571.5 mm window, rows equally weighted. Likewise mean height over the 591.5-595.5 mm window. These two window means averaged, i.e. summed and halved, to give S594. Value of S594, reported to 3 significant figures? 2.32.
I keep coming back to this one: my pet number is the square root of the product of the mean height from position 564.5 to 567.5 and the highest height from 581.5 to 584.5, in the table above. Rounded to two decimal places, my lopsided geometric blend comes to 2.26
